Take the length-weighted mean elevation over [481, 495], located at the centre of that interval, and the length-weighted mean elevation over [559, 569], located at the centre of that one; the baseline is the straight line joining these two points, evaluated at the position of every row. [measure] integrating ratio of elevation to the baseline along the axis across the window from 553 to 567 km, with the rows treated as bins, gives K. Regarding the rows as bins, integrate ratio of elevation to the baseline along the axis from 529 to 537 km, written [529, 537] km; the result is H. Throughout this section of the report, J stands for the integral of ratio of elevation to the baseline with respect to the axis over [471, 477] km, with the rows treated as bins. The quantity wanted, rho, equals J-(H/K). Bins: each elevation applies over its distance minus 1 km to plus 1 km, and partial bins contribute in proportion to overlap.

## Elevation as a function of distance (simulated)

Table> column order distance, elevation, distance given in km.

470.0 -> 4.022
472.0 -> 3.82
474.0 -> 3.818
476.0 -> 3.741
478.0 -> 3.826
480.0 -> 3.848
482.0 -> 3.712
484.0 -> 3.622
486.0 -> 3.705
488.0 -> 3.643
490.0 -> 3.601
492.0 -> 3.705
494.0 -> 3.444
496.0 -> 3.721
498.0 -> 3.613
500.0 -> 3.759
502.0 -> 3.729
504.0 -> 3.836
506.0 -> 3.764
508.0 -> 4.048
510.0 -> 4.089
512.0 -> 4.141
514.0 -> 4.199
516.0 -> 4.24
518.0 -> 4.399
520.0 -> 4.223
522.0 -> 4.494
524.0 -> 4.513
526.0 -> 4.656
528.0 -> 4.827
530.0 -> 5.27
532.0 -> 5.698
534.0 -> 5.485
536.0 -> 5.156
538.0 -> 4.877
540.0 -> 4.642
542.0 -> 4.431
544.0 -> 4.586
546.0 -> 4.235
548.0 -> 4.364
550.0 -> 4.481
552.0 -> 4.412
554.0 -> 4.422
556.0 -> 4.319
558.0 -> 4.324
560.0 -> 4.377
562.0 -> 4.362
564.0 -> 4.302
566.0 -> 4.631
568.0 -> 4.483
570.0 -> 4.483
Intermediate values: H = 10.5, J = 6.5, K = 14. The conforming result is 5.8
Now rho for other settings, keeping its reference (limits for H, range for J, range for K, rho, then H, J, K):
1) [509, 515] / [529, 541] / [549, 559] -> 14.5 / 6.4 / 15.1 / 10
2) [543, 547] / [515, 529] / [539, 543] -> 14.7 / 4.2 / 15.7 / 4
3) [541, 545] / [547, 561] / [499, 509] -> 13.8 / 4.3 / 14.2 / 10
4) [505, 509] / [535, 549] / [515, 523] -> 14.9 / 4.1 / 15.4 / 9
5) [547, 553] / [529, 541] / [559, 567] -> 14.3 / 6.2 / 15.1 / 8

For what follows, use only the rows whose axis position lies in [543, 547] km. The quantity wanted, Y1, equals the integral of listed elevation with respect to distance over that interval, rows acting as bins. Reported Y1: 18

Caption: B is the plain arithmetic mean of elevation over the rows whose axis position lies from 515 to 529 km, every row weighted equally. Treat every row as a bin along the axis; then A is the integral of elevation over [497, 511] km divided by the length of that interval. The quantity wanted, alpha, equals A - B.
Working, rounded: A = 3.83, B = 4.5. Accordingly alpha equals -0.6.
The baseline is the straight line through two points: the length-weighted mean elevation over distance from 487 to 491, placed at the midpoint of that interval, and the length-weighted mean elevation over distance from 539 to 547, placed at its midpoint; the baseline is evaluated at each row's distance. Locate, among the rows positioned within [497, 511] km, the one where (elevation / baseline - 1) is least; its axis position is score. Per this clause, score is 498.0 km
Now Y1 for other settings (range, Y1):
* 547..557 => 44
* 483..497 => 51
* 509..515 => 25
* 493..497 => 14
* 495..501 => 22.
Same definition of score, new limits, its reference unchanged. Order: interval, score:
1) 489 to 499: 494.0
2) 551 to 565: 564.0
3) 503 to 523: 506.0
